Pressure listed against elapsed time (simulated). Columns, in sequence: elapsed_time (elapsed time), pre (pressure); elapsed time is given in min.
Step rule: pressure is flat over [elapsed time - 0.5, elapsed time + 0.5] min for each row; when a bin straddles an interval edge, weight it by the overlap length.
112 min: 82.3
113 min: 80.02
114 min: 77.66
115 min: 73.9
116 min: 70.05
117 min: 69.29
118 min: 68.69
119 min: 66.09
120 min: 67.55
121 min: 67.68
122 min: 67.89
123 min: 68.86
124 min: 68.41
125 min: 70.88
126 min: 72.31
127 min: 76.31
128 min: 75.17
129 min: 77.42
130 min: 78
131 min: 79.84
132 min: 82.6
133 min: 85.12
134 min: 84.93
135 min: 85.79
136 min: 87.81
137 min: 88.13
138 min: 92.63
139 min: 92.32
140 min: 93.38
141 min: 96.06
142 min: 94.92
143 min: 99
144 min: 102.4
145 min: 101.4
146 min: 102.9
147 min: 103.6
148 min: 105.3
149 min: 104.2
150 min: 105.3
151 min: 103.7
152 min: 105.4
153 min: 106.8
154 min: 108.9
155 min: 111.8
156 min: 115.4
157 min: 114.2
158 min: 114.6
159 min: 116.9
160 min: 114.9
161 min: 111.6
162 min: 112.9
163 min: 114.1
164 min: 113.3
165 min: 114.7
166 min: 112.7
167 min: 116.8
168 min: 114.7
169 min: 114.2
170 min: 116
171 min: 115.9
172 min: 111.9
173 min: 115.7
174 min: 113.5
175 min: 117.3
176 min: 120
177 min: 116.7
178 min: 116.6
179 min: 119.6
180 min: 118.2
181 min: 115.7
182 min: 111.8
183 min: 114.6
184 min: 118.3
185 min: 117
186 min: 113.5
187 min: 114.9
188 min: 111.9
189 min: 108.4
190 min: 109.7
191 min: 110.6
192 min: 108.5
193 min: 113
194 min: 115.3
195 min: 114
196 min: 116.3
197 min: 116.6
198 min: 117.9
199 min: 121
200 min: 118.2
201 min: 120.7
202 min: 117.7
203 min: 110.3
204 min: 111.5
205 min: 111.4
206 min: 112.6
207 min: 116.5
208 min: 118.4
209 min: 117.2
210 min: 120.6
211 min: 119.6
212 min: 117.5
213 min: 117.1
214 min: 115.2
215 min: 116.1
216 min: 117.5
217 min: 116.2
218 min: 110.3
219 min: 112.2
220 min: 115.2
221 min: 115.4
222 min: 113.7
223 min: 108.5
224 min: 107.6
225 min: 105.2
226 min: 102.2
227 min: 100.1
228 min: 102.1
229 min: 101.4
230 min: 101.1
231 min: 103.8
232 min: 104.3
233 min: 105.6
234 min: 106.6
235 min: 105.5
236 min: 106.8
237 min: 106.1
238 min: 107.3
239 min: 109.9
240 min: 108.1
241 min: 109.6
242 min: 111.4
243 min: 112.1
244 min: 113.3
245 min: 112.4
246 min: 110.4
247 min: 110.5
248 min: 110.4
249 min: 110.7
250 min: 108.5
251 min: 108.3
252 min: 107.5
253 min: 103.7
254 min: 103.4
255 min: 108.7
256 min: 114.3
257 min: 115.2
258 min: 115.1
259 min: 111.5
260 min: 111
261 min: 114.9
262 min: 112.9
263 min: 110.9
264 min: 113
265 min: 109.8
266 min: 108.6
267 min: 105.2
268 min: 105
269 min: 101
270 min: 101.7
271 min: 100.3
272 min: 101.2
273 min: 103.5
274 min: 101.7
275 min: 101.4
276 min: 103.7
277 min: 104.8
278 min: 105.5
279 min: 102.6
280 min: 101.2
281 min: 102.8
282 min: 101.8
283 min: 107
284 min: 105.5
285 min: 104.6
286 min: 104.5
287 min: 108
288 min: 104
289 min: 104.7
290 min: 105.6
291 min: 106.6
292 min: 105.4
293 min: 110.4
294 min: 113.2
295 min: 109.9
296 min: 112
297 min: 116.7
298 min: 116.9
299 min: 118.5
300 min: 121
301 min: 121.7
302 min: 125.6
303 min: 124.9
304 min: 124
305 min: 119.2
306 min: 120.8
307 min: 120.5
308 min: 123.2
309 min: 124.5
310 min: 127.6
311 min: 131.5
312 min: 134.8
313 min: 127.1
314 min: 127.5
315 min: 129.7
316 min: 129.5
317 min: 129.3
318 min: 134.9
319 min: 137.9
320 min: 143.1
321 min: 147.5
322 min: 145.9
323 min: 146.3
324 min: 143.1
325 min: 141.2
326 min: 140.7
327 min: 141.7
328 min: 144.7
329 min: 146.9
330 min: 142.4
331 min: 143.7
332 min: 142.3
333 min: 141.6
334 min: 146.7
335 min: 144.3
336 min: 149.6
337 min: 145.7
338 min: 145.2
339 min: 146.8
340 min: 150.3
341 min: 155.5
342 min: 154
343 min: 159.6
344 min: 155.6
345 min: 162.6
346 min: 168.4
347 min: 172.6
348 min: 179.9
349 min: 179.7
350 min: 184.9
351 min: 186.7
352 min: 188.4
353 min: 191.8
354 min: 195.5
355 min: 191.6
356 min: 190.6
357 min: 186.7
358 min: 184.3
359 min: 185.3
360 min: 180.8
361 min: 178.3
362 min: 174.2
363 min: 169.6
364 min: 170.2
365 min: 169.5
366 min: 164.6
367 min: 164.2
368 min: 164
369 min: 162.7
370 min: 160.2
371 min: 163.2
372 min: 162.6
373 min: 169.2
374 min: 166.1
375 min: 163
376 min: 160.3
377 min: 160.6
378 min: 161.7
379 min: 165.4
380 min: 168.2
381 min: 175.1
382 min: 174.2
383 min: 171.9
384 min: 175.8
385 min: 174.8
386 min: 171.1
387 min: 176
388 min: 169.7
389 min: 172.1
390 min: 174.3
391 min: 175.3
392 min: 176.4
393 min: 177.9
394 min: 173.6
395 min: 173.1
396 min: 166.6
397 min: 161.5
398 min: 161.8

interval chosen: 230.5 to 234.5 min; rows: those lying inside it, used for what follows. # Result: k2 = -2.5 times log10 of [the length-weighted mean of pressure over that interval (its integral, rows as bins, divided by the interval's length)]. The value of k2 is -5.05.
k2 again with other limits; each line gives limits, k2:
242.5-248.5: -5.12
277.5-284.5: -5.04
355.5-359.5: -5.68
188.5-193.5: -5.10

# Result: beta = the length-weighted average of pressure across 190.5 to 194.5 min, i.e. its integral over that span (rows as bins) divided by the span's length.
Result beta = 112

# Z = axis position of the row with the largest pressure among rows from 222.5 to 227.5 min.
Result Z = 223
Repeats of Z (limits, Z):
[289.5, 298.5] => 298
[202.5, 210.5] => 210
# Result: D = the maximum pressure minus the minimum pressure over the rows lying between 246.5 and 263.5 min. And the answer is 12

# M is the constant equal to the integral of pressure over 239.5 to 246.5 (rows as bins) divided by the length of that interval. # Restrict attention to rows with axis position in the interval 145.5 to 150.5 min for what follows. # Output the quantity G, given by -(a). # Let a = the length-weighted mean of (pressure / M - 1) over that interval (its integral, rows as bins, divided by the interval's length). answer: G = 0.06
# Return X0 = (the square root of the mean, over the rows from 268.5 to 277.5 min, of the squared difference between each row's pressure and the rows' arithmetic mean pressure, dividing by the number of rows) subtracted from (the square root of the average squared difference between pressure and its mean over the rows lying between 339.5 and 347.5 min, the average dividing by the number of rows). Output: 5.7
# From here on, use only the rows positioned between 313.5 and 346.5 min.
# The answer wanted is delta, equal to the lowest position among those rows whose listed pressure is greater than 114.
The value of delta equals 314 min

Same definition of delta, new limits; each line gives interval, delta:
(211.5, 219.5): 212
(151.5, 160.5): 156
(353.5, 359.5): 354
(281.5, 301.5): 297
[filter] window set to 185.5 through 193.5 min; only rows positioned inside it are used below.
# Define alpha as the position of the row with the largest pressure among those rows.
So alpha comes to 187 min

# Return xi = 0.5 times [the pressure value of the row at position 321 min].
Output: 74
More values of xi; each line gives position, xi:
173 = 58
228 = 51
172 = 56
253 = 52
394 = 87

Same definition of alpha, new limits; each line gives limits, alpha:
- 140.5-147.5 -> 147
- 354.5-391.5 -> 355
